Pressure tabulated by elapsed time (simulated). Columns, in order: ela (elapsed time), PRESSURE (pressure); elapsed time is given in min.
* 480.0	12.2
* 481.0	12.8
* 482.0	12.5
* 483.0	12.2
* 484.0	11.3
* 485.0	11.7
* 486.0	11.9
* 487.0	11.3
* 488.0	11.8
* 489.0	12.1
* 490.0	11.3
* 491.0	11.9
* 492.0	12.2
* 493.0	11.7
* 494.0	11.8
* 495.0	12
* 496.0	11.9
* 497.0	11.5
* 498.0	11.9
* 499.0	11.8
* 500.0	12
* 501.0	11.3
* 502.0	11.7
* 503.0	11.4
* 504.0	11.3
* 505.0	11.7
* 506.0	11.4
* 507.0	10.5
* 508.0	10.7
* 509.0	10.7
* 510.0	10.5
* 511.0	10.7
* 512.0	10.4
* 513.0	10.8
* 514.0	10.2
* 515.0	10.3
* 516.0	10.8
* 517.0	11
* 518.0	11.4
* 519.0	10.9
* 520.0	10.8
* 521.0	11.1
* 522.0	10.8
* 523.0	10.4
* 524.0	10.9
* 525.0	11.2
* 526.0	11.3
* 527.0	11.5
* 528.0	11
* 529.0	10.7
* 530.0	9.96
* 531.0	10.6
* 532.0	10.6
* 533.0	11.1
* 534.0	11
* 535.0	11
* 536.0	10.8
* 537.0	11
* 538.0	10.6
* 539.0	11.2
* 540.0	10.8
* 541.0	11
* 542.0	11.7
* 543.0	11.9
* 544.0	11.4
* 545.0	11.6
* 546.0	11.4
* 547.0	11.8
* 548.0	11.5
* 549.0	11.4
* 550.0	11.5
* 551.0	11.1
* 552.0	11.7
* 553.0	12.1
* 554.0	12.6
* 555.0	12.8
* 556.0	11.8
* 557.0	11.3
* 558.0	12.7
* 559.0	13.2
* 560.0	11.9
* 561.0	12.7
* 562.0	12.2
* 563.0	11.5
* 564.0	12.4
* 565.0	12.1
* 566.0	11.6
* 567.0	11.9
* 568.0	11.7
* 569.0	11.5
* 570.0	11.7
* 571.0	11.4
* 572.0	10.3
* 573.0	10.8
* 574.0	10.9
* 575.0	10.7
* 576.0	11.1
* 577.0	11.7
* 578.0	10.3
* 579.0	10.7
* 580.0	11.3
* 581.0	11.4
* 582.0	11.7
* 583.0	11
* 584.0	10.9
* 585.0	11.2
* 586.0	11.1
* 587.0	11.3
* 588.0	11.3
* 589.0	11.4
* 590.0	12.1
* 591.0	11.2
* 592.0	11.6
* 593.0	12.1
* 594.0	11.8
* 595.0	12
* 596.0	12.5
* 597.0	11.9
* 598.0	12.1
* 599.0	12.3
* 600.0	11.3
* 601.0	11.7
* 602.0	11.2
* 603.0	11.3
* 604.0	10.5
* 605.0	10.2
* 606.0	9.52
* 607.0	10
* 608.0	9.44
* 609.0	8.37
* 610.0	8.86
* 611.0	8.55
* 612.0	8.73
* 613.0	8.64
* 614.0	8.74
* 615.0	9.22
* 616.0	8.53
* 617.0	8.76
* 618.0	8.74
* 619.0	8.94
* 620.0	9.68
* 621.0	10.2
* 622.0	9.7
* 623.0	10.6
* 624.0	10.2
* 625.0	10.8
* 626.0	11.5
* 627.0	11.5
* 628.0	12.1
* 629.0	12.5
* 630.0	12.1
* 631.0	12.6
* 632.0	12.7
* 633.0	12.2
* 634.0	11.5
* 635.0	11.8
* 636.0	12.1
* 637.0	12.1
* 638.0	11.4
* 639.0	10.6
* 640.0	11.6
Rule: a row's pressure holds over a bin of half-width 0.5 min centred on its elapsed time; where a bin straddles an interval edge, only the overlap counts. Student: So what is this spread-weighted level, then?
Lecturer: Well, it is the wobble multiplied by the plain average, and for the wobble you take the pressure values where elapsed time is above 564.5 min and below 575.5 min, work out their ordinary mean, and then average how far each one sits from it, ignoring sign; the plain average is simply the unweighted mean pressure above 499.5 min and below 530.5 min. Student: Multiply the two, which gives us 5.2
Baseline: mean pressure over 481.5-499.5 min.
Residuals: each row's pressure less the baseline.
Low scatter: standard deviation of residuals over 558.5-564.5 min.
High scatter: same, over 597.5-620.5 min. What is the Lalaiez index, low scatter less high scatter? -0.7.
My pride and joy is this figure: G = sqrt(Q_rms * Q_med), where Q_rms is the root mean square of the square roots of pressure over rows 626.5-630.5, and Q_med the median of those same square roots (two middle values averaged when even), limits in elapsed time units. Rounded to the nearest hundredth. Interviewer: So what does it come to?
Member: 3.47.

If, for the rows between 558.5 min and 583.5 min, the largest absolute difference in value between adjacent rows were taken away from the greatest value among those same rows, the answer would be 11.8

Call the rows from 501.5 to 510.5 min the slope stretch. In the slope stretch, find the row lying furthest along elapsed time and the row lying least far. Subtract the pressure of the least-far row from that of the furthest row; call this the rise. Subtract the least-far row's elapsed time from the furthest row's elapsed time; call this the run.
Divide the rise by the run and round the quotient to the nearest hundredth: -0.15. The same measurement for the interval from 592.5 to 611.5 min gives -0.20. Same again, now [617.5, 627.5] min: 0.31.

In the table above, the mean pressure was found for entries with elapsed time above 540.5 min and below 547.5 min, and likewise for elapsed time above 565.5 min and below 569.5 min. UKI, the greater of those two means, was 11.7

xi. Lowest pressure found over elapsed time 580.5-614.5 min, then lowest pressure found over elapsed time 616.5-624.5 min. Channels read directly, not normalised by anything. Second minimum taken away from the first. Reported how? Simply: -0.4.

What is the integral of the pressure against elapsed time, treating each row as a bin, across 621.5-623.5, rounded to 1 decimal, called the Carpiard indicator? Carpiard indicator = 20.3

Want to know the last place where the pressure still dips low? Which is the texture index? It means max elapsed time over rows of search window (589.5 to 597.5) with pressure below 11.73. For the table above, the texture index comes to 592.0 min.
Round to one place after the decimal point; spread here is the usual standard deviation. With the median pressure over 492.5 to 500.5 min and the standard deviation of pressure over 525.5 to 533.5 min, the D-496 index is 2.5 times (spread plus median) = 30.8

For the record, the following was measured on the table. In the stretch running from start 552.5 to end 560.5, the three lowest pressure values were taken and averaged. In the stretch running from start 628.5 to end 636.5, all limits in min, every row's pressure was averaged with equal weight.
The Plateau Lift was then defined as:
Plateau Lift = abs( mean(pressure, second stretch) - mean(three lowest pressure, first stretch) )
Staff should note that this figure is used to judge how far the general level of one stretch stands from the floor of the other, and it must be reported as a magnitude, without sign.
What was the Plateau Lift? 0.5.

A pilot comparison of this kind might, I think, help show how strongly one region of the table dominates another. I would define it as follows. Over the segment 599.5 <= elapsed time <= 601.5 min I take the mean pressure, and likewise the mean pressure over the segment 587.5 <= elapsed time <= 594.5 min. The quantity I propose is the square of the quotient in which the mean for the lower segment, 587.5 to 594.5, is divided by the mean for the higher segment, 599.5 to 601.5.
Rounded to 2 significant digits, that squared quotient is 1.0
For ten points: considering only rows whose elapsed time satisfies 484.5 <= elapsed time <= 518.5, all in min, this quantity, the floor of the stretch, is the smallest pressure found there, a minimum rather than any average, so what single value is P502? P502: 10.2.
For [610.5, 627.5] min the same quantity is 8.53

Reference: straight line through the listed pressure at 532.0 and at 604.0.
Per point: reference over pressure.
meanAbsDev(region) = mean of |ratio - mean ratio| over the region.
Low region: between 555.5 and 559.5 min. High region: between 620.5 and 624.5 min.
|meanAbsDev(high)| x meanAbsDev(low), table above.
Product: 0.0012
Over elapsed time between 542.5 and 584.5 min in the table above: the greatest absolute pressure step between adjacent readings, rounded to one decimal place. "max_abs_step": 1.4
